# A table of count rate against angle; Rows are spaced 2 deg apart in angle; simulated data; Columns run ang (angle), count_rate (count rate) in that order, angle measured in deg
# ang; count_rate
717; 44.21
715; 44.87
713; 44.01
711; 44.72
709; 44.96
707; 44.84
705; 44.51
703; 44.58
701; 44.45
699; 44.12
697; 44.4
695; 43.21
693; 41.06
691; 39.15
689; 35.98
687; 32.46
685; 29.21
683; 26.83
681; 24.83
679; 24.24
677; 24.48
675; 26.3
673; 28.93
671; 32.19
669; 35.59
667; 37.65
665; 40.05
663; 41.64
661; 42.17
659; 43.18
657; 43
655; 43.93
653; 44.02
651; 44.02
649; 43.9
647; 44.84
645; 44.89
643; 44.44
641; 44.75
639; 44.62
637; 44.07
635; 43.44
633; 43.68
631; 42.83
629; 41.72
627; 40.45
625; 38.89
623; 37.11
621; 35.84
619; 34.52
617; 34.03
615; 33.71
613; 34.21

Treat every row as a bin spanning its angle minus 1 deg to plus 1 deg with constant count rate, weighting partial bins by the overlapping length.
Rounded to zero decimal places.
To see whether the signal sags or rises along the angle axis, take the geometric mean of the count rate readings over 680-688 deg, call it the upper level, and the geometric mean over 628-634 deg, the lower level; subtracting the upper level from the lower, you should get 15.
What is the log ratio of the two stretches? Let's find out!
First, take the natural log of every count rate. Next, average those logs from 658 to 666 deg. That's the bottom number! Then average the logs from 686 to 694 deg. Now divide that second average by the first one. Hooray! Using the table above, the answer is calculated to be 0.97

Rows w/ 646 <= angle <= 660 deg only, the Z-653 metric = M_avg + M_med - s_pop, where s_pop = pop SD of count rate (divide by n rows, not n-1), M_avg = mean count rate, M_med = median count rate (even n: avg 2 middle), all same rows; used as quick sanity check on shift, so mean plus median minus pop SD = 87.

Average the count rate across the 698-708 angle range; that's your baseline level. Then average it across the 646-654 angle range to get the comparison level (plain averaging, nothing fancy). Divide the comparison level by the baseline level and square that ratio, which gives 1.0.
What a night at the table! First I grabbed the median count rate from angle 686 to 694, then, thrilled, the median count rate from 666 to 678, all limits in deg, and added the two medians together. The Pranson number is 68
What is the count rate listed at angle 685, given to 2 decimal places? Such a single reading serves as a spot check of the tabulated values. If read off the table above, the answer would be 29.21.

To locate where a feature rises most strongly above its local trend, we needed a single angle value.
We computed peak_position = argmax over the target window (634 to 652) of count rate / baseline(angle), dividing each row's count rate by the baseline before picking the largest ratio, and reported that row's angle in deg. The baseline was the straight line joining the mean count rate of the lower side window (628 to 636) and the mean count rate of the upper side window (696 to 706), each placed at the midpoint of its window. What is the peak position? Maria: 645 deg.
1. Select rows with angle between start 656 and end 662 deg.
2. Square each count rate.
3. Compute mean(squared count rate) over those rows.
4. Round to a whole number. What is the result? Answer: 1831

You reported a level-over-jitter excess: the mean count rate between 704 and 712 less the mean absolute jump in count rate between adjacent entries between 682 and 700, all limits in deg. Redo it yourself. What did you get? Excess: 42.5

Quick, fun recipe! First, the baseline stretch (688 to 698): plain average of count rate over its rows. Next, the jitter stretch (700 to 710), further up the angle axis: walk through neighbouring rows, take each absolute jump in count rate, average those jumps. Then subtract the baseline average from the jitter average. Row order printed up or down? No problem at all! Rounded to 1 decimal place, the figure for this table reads -40.6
